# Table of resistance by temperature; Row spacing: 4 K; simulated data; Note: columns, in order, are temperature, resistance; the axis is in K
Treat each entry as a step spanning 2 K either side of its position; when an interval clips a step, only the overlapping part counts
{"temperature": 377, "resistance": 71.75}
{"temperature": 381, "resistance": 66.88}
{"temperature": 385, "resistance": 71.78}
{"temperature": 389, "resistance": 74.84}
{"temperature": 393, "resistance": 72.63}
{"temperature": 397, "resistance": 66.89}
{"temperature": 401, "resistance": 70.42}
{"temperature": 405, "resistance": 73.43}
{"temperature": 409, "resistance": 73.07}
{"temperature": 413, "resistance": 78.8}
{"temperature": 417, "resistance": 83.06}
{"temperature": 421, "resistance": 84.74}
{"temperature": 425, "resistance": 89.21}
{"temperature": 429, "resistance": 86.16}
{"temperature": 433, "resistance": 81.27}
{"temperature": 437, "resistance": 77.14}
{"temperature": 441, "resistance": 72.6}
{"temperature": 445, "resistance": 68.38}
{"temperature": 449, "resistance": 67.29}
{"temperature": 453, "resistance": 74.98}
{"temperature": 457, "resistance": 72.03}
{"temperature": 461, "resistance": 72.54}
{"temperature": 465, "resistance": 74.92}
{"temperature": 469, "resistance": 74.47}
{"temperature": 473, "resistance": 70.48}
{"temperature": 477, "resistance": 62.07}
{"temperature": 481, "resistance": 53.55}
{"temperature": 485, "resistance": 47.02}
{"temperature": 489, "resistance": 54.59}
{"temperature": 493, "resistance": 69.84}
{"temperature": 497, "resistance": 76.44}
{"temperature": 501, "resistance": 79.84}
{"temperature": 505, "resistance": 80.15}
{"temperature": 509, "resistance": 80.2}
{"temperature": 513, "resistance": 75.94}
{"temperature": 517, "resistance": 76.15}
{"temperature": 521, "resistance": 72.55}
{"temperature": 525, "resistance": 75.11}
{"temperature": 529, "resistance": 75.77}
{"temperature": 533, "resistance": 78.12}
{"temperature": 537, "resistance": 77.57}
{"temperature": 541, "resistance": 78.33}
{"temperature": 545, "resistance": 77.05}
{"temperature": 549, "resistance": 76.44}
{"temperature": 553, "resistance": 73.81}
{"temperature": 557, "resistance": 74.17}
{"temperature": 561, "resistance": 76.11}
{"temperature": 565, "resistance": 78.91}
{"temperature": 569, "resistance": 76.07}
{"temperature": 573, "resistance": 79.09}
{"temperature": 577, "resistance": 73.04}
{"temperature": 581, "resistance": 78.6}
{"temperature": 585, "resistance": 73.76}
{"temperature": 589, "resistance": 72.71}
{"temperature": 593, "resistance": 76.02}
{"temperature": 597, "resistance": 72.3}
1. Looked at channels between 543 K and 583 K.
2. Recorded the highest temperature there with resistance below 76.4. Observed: 577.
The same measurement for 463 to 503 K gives 493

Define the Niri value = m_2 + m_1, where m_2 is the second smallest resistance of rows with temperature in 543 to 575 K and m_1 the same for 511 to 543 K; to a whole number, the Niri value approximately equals 149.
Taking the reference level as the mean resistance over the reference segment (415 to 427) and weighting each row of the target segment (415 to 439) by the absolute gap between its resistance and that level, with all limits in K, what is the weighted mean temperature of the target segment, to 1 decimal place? 430.6 K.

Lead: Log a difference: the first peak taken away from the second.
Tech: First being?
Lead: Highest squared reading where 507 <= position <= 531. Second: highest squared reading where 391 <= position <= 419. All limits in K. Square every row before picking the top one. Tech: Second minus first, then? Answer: 467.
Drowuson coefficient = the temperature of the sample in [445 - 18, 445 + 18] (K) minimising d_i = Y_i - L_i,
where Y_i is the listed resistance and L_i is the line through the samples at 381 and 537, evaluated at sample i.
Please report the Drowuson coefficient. 449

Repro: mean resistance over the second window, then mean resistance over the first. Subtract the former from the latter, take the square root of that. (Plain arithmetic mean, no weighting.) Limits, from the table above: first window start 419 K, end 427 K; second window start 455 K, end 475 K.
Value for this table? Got 3.8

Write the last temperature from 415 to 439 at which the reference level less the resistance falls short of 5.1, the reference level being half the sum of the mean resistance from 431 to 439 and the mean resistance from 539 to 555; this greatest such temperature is 437 K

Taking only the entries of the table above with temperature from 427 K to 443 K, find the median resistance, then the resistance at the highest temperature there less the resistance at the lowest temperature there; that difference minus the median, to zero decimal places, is -93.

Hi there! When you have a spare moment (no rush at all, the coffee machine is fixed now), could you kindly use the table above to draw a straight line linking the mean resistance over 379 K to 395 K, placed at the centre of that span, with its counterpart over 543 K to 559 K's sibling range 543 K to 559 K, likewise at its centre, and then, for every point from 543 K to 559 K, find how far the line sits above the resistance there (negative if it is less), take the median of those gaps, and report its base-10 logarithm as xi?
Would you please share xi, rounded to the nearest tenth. -1.0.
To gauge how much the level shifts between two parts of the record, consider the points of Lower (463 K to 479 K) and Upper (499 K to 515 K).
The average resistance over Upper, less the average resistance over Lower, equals 9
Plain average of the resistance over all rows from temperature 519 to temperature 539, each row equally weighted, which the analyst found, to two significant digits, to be 76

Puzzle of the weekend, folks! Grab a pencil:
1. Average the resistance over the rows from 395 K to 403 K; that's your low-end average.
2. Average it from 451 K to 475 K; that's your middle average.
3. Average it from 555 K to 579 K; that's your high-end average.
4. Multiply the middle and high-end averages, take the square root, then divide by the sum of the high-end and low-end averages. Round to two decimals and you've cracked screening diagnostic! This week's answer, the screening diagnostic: 0.52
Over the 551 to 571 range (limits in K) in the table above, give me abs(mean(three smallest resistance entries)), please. 74.7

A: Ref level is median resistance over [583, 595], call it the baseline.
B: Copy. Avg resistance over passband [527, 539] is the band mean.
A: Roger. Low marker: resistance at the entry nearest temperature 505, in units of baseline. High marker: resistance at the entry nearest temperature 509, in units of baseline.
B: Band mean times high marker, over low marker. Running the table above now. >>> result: 77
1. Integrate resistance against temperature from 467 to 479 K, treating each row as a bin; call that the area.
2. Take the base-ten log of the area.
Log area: 2.92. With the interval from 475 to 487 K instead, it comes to 2.81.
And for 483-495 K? 2.84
